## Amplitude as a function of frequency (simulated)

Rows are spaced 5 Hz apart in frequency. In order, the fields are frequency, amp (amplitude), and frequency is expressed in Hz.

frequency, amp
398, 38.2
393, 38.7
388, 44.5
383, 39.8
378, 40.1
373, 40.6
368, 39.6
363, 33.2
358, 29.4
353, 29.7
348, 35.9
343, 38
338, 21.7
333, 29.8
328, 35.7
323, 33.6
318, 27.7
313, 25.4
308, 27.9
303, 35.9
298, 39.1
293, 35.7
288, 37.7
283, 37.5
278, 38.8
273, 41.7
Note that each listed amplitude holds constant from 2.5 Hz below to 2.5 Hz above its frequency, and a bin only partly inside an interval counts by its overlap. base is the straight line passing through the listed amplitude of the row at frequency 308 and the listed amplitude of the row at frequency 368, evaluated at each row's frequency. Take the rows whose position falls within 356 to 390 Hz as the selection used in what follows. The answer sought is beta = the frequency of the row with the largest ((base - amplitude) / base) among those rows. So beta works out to 358 Hz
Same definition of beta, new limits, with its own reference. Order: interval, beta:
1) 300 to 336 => 313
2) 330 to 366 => 338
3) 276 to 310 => 308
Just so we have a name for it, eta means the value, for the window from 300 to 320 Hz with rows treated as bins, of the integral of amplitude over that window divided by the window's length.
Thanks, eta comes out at 29.5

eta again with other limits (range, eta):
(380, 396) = 40.9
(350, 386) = 36.2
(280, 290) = 37.7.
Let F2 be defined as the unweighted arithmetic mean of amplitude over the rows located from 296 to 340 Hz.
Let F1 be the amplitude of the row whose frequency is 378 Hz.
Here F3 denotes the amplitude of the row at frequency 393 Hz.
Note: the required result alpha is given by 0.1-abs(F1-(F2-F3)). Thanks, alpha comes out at -48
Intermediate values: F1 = 40.1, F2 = 31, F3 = 38.7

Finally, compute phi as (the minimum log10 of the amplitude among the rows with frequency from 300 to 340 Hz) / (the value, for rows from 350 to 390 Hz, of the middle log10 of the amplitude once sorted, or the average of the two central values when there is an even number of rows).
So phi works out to 0.84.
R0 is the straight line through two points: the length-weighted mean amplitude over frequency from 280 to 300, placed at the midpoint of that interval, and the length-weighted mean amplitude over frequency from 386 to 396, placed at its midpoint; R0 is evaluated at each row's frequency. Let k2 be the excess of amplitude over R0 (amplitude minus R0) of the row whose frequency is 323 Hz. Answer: -5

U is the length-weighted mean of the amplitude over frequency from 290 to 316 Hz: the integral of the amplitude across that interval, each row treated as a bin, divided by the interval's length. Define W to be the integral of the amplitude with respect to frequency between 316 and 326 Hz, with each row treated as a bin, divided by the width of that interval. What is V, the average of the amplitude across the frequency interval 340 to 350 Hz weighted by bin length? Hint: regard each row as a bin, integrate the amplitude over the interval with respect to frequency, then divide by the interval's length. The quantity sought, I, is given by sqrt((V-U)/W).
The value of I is 0.33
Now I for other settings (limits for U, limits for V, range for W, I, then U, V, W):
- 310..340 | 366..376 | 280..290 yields 0.54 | 29.1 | 40.1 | 38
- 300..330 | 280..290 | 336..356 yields 0.46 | 31.1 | 37.7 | 32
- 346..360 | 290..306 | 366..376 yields 0.35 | 31.6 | 36.6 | 40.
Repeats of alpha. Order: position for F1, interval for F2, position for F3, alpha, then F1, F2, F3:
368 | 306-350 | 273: -51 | 39.6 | 31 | 41.7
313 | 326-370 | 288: -30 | 25.4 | 33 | 37.7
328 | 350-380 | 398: -38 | 35.7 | 35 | 38.2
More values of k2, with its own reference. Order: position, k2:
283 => 0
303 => -2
